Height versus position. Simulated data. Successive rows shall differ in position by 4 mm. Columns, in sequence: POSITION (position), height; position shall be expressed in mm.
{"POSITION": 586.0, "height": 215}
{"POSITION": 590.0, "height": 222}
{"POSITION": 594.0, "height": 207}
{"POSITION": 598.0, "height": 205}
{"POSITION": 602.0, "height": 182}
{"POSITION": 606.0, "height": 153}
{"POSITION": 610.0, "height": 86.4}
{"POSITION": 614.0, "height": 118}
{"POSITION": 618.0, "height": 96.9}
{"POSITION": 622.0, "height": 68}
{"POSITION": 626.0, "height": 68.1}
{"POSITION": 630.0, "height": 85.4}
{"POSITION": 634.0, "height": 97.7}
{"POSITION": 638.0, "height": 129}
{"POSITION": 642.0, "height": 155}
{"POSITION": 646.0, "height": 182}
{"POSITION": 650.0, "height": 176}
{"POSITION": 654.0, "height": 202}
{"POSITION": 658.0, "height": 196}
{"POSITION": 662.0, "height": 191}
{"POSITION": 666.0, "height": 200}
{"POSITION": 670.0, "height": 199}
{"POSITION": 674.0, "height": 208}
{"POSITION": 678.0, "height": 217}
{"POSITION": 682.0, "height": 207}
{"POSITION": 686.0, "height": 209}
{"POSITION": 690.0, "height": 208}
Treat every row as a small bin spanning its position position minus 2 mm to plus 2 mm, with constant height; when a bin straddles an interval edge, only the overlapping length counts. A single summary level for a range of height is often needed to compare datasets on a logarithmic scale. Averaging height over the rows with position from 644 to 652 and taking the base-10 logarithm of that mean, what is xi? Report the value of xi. 2.25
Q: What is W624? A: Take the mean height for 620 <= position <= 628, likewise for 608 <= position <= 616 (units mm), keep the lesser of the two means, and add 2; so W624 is 70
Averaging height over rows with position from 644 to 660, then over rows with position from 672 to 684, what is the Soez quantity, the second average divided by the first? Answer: 1.1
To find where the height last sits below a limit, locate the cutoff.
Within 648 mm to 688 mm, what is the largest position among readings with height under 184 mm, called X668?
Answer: 650.0 mm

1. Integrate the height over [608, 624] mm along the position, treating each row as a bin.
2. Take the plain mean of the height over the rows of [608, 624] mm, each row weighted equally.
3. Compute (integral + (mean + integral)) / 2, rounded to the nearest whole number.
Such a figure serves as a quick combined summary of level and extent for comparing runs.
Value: 1523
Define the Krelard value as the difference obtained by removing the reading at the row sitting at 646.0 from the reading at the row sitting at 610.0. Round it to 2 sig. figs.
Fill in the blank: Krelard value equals -96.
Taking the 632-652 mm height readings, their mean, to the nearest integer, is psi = 148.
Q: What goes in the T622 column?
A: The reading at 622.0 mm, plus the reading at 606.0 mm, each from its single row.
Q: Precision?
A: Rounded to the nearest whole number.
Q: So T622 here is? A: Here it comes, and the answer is 221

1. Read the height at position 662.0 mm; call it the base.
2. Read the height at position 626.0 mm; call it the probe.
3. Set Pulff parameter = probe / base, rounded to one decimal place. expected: 0.4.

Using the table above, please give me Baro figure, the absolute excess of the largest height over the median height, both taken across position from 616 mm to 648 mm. 85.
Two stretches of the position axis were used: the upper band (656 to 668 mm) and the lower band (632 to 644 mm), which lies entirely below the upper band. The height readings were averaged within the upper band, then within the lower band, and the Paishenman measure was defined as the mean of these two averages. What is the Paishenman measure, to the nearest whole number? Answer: 161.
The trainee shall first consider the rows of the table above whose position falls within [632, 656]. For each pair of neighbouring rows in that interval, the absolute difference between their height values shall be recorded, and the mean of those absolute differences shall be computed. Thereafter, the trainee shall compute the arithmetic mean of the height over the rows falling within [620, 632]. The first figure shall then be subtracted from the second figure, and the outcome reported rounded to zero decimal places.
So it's 51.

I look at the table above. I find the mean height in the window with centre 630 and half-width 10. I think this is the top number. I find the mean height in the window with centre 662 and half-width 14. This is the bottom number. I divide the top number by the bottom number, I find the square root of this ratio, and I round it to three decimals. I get 0.676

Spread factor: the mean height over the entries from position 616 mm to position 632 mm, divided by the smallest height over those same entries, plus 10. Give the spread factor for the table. 11.2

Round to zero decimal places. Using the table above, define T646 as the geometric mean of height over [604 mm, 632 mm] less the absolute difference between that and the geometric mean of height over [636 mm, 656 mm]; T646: 19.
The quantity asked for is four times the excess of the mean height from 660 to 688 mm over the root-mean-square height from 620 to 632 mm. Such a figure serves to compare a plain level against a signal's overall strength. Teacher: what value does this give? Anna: 521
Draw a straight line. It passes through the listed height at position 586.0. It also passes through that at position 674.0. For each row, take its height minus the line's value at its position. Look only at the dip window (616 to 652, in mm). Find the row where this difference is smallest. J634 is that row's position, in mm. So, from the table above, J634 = 622.0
